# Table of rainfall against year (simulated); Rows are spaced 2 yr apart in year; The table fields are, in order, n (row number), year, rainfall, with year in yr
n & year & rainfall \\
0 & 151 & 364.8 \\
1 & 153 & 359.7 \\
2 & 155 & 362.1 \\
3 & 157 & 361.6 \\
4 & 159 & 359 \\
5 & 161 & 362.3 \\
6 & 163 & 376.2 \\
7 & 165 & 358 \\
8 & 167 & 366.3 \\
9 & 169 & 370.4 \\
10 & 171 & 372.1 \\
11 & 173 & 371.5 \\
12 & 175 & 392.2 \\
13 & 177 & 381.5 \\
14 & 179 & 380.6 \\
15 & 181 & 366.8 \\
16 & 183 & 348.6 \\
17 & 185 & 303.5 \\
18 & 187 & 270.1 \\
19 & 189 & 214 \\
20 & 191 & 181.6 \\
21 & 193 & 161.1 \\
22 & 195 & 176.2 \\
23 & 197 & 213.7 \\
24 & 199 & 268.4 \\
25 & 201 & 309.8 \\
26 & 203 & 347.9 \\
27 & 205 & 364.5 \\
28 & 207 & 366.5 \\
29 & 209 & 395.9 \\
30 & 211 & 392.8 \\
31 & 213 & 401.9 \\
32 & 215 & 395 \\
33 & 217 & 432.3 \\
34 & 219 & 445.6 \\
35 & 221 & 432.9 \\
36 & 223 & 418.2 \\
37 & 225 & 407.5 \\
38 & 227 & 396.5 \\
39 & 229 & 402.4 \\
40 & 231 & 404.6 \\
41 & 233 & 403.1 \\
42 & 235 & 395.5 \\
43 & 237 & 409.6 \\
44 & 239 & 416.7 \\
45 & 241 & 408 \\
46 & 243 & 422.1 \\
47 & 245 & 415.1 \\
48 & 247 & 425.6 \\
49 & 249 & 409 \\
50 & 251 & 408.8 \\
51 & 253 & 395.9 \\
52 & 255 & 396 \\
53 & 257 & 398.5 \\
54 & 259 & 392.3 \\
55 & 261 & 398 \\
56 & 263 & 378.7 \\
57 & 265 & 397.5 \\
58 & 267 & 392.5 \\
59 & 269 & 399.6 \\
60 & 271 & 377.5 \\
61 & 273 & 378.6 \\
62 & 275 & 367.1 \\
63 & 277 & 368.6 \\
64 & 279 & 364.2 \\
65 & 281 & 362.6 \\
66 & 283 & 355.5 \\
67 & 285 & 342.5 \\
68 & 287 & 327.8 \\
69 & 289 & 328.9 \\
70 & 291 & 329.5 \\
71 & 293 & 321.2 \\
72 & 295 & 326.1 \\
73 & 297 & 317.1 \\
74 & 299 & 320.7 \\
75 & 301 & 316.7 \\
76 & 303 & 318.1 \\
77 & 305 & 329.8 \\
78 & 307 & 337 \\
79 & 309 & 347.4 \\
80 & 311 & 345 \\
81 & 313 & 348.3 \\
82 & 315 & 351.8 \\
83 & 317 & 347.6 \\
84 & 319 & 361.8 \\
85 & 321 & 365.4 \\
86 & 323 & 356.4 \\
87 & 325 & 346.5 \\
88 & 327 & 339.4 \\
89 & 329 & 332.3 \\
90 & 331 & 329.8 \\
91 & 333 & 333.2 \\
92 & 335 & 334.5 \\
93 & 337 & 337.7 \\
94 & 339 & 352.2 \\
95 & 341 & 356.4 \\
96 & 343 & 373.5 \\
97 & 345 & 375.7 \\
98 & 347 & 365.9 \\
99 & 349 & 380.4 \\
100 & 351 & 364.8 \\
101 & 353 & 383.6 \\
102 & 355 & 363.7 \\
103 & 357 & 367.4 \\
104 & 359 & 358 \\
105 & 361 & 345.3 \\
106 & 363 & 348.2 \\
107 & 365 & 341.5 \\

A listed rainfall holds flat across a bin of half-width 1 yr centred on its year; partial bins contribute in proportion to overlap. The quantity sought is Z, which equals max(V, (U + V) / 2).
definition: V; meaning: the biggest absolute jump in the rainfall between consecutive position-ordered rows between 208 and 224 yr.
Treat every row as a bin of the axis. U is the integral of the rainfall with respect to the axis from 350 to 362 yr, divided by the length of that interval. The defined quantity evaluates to 201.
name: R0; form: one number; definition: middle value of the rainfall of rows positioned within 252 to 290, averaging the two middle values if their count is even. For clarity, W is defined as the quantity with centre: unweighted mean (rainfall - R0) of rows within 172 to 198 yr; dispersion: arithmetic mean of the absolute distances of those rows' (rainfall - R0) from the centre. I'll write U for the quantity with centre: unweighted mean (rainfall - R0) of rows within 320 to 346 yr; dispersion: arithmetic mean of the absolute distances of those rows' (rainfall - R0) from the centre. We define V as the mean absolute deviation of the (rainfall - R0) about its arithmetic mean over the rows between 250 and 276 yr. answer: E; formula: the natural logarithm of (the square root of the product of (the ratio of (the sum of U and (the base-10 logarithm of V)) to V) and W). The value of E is 2.4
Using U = 13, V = 9.5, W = 80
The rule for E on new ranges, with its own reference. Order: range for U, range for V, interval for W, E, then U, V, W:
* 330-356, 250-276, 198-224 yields 2.1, 16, 9.5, 39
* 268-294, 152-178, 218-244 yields 1.7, 20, 8.0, 11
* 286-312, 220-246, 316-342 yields 1.2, 8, 8.3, 10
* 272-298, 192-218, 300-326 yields 0.6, 19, 76.3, 11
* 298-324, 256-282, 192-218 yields 2.2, 13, 12.6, 76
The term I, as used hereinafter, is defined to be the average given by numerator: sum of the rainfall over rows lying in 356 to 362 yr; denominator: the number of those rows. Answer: 357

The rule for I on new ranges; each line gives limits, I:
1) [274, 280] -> 367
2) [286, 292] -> 329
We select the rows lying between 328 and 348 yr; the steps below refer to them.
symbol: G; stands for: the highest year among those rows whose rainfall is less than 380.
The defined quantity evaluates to 347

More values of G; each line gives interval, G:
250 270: 263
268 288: 287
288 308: 307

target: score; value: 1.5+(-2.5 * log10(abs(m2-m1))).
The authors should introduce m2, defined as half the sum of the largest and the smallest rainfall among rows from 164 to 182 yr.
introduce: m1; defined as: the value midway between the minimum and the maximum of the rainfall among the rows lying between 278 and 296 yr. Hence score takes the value -2.3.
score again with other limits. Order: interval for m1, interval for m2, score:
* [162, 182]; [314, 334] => -2.1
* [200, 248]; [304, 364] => -1.8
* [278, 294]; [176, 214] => -3.0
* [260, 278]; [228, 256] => -2.1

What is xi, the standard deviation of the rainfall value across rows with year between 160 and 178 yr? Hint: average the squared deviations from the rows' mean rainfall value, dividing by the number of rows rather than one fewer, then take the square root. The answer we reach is 10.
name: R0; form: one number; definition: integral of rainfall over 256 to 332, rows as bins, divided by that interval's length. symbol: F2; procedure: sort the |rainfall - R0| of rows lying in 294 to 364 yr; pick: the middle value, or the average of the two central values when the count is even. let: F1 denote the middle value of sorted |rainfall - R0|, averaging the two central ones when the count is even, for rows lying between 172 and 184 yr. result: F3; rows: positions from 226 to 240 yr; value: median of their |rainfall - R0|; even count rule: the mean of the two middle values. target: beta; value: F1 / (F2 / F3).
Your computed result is 84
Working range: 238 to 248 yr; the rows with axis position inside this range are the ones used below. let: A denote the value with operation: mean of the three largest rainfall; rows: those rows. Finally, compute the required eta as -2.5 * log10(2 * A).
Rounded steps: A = 421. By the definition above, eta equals -7.31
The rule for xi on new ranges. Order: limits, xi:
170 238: 78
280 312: 14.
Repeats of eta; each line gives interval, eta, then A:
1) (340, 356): -7.20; 380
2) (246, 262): -7.30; 414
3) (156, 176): -7.20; 380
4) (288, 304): -7.04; 328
